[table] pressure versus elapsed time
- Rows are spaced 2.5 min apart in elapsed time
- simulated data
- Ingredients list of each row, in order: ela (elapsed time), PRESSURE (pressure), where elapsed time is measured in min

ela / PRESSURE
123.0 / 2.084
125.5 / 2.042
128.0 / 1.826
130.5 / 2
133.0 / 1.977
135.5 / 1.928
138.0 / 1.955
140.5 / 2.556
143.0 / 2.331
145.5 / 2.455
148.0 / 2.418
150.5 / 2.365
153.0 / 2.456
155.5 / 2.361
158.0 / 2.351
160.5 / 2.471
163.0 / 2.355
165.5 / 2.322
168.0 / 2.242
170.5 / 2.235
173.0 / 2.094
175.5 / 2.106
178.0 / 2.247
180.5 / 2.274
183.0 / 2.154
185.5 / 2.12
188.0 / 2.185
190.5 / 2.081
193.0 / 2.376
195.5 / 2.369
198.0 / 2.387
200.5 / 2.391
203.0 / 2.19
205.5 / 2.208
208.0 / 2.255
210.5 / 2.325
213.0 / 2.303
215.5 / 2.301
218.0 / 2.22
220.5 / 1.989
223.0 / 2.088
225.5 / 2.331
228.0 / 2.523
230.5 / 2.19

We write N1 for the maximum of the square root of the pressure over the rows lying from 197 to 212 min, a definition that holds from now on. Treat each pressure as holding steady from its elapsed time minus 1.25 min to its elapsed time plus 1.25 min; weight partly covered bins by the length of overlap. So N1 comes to 1.55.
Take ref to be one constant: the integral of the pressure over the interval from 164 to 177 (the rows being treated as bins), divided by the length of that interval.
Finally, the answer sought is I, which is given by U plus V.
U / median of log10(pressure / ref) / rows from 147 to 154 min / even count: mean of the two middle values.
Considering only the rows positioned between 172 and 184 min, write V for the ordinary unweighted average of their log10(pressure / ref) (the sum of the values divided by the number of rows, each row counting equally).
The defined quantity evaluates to 0.03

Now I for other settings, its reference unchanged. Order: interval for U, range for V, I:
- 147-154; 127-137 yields -0.02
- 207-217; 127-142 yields -0.02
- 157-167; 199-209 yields 0.04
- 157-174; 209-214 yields 0.04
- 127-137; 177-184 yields -0.05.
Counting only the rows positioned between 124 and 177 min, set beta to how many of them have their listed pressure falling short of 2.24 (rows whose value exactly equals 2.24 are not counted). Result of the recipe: 9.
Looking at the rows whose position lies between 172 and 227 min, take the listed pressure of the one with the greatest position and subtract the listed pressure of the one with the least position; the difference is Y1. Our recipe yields 0.2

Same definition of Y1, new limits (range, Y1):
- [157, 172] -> -0.1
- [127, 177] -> 0.3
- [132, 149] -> 0.4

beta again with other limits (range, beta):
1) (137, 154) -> 1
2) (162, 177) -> 3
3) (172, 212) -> 8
